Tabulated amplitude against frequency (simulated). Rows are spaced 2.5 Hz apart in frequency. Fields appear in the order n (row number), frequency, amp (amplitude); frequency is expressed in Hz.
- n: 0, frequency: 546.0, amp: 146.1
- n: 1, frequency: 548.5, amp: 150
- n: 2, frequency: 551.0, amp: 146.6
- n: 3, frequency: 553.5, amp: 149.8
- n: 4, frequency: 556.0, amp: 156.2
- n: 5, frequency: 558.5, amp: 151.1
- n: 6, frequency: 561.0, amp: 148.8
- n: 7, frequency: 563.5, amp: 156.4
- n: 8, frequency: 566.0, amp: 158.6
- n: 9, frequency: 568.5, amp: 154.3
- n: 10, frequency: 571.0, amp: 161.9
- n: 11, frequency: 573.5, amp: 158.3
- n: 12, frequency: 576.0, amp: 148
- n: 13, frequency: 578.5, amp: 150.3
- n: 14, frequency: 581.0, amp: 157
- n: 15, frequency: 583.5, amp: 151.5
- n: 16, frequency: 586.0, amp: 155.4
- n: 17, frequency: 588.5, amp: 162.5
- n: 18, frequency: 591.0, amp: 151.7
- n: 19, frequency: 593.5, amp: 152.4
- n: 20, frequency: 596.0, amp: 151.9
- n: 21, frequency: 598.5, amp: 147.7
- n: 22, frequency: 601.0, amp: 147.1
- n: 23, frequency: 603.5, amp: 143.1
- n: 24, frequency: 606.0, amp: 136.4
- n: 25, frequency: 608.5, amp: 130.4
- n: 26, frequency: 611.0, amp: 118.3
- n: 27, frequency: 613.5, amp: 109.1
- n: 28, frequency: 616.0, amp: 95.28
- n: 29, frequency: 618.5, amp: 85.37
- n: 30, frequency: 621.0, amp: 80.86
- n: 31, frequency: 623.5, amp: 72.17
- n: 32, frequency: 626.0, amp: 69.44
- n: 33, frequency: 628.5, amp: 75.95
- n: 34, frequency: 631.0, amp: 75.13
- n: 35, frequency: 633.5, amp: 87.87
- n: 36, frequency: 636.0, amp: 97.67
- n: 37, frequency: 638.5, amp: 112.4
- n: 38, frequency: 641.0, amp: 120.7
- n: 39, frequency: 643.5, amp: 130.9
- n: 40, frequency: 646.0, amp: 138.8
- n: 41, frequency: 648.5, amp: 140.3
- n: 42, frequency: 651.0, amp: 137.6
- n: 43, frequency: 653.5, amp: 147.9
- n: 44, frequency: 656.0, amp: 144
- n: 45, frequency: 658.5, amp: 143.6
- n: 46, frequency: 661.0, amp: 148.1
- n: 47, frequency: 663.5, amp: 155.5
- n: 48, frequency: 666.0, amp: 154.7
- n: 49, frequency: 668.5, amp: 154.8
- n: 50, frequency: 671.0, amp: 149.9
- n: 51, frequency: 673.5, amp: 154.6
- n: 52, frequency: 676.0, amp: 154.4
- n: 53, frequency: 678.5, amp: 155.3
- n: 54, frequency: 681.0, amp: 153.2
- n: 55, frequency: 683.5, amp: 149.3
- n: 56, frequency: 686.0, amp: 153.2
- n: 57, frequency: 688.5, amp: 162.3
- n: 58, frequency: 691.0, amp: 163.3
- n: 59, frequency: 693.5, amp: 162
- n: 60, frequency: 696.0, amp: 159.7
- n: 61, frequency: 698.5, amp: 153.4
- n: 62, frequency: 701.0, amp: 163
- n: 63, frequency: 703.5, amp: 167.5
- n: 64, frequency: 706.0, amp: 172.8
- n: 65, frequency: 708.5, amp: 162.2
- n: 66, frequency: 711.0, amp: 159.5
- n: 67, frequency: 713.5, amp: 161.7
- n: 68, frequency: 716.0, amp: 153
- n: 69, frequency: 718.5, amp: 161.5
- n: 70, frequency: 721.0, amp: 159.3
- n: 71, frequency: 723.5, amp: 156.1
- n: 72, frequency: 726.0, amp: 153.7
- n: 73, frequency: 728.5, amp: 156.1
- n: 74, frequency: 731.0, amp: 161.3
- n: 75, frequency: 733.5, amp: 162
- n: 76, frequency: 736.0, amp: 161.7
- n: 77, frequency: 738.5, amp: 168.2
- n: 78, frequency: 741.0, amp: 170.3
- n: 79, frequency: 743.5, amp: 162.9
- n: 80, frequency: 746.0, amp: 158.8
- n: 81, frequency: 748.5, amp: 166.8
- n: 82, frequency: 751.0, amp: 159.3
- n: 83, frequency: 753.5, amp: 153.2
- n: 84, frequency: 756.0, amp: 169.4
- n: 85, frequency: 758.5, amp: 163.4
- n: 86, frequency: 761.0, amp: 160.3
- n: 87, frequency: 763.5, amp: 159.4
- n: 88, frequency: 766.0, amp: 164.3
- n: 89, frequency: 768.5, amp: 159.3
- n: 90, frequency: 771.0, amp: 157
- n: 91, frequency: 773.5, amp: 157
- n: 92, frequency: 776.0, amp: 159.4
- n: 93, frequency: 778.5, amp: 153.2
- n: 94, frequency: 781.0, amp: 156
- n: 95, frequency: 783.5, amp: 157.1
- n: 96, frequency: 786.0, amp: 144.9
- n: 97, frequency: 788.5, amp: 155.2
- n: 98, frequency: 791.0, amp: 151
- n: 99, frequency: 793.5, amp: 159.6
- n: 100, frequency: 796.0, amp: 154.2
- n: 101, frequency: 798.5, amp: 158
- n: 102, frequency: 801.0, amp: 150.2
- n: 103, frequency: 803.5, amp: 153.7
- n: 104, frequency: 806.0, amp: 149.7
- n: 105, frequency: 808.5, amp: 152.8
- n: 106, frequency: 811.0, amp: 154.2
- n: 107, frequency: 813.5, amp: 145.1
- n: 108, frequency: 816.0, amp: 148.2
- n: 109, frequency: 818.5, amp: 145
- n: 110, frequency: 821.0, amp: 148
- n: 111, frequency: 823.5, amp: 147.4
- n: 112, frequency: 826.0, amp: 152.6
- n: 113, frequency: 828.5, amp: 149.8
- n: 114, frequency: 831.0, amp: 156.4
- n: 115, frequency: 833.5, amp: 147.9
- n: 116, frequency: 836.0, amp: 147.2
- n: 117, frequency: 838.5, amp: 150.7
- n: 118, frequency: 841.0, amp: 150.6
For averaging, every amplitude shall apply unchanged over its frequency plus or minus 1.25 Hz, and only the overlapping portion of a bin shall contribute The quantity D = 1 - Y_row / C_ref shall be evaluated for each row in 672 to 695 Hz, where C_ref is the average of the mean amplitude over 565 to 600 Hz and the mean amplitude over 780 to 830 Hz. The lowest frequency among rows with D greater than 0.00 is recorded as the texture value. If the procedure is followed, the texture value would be 683.5 Hz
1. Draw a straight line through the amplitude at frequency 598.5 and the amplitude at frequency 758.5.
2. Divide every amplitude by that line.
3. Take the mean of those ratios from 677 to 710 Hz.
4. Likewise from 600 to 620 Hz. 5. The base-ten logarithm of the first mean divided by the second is 0.10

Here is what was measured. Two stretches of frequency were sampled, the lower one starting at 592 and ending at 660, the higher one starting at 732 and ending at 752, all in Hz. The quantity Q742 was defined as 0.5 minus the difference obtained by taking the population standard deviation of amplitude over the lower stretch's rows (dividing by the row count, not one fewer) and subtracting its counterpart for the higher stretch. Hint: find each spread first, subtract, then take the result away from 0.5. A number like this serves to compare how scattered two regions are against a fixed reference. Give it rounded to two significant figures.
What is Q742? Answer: -24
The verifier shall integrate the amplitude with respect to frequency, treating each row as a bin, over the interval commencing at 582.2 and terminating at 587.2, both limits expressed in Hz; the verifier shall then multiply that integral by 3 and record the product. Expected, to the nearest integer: 2302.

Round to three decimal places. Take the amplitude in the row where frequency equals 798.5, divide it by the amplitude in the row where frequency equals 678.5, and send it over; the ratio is 1.017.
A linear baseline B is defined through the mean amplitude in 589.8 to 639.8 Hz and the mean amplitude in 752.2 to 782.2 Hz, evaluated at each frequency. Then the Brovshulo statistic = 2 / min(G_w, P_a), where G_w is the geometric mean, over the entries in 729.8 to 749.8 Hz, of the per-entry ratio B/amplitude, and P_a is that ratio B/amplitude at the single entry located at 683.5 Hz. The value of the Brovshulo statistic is 2.24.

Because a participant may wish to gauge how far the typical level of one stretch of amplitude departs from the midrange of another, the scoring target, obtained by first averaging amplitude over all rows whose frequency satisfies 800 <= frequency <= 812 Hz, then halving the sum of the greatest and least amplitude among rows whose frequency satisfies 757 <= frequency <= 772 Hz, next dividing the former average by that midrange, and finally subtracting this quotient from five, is 4.1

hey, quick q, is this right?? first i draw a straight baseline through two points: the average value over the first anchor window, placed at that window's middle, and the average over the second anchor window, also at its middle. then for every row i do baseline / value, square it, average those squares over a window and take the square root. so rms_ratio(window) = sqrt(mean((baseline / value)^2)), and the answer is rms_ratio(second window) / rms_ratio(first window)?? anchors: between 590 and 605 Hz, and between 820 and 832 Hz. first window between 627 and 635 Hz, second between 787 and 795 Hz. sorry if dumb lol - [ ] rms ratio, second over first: 0.5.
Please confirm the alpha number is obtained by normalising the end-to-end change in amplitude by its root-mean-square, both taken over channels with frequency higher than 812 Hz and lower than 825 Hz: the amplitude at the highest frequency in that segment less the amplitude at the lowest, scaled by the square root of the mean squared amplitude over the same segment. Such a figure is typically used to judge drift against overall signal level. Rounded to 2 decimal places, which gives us 0.02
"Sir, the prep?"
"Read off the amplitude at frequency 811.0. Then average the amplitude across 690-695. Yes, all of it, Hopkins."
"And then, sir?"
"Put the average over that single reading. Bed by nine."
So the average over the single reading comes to 1.05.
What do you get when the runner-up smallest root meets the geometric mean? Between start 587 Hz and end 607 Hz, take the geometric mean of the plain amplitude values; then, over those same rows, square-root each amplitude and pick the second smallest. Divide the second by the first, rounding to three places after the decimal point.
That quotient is 0.080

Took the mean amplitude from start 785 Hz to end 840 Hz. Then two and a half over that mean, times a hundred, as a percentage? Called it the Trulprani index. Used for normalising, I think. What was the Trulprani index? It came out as 1.66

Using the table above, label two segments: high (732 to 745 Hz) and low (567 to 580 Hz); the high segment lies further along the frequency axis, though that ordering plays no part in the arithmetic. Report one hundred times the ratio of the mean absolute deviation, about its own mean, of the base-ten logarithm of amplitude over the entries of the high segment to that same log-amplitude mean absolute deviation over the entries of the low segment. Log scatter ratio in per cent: 71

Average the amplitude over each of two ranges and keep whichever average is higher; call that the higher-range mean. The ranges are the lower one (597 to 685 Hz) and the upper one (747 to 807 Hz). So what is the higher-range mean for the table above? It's 157.2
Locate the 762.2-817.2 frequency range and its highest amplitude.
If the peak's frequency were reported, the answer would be 766.0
